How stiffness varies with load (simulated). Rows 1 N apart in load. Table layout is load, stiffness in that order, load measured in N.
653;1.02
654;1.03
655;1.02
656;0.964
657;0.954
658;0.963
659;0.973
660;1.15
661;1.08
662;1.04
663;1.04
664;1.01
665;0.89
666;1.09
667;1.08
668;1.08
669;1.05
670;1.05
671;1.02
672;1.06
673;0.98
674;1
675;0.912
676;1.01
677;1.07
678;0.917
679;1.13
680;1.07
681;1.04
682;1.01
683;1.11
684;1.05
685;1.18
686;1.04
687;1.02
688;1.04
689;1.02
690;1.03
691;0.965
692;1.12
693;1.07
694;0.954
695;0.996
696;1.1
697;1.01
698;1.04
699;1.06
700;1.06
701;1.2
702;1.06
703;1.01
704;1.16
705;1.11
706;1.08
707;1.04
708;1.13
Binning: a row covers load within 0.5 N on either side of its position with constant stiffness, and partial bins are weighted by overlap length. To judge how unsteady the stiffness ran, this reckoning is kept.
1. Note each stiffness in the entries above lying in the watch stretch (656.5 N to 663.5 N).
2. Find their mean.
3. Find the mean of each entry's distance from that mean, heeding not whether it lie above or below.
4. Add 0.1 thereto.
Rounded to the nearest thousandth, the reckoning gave 0.156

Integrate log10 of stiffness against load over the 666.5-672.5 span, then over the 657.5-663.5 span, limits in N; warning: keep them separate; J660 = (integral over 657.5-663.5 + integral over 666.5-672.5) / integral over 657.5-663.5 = 2.4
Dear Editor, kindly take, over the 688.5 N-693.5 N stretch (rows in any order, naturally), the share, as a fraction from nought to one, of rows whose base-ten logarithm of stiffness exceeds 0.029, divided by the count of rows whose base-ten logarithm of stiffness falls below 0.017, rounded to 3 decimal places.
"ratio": 0.133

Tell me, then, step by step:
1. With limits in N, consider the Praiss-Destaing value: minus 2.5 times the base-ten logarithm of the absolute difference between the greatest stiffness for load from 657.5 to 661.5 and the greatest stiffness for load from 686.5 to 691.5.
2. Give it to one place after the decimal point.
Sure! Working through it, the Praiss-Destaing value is 2.4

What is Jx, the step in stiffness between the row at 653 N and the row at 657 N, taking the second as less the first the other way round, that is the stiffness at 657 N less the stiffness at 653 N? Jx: -0.066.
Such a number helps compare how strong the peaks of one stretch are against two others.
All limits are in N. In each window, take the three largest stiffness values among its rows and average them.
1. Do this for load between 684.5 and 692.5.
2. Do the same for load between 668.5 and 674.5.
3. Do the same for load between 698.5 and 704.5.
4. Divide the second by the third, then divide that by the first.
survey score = 0.83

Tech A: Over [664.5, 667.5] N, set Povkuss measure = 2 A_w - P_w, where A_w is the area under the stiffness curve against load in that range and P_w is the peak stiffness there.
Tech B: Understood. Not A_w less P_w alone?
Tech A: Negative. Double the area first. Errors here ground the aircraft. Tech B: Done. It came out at 5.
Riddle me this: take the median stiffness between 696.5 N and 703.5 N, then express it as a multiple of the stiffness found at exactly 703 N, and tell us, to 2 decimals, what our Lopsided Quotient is 1.05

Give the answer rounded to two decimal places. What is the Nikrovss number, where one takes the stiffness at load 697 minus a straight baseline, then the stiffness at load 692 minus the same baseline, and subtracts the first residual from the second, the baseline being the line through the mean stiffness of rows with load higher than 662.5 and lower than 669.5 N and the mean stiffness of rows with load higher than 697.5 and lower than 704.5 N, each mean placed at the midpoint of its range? 0.12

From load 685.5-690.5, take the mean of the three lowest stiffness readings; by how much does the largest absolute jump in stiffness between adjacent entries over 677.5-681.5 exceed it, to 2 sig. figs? -0.81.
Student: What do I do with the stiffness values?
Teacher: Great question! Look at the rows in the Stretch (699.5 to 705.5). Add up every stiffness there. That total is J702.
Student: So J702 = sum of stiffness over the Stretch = 6.60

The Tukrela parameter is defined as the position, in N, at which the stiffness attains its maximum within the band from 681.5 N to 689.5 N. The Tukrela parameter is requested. 685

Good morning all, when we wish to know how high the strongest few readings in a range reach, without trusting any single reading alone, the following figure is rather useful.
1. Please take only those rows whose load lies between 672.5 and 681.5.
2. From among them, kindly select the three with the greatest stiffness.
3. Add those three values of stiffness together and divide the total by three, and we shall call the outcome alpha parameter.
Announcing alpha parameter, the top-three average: 1.09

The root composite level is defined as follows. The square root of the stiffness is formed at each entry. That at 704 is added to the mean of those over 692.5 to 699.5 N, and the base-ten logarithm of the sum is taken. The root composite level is 0.321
